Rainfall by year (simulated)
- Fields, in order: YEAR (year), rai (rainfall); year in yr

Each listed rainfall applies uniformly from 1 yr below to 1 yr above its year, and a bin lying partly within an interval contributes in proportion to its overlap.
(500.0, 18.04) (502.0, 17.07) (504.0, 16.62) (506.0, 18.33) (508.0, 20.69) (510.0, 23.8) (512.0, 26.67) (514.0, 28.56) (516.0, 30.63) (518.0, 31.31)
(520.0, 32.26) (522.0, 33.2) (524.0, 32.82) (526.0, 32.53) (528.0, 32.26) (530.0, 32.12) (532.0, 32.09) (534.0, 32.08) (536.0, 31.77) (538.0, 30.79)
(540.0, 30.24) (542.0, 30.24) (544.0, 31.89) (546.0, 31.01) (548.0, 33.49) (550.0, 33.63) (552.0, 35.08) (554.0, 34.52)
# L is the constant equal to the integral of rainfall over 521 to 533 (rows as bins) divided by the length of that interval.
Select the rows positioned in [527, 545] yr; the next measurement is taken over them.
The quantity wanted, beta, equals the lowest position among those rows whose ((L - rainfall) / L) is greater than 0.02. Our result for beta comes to 536.0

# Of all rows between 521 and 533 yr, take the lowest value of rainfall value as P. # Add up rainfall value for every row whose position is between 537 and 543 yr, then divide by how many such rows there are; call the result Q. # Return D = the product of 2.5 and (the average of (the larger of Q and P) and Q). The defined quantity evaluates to 78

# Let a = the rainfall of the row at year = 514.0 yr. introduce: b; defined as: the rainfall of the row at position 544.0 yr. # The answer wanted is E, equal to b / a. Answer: 1.12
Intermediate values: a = 28.56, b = 31.89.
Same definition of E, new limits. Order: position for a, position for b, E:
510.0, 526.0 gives 1.37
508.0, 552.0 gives 1.70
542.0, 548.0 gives 1.11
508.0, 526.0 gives 1.57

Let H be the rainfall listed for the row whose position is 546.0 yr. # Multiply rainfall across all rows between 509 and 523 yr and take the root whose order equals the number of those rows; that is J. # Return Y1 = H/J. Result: 1.06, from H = 31.01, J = 29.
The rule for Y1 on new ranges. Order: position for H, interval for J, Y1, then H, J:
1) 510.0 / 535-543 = 0.77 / 23.8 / 31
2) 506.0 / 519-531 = 0.56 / 18.33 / 33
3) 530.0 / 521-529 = 0.98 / 32.12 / 33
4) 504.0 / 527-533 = 0.52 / 16.62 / 32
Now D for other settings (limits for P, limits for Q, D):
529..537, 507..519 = 73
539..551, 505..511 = 64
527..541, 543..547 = 79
